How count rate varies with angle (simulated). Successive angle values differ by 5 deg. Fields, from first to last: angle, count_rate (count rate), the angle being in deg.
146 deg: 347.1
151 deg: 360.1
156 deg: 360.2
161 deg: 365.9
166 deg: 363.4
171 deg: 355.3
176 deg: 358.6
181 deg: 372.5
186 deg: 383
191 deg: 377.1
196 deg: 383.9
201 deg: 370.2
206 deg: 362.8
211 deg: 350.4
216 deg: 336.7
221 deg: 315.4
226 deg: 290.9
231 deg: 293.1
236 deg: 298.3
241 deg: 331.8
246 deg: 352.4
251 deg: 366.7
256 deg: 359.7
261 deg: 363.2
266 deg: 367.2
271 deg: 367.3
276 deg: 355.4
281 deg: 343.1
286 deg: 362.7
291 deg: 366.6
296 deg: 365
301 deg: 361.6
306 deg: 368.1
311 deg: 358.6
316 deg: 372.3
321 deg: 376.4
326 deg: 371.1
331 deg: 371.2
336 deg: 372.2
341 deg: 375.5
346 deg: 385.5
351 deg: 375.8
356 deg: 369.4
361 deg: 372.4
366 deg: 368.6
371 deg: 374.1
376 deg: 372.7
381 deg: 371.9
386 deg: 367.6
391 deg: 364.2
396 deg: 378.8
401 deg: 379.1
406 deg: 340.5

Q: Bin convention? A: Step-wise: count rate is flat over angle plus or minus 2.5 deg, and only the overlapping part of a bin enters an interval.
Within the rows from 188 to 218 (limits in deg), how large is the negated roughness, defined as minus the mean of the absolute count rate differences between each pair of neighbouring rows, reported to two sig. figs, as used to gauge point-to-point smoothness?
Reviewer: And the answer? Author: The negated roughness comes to -11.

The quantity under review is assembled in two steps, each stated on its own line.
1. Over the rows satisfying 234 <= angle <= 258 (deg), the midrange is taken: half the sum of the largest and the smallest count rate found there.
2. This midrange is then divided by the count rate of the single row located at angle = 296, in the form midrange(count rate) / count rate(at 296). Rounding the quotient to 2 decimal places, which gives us 0.91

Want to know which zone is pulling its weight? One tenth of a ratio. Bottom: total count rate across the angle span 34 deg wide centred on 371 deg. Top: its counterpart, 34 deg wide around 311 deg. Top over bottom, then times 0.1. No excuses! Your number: 0.099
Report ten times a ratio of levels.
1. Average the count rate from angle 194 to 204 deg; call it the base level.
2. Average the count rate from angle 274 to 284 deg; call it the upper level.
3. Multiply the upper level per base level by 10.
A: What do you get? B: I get 9.3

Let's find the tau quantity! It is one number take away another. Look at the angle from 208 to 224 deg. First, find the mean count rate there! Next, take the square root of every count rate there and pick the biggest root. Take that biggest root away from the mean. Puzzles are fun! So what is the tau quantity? 315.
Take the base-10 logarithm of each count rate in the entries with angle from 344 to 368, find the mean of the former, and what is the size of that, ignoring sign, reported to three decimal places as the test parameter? 2.573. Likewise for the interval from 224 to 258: 2.513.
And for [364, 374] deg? 2.570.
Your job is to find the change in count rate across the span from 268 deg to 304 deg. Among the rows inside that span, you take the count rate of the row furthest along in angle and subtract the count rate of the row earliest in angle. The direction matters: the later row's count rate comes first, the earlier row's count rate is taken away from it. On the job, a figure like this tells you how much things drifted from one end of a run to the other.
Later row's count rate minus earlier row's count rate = -6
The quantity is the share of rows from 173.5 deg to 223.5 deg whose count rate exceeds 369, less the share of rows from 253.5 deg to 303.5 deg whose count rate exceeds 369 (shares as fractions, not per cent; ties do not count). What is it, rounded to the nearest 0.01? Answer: 0.50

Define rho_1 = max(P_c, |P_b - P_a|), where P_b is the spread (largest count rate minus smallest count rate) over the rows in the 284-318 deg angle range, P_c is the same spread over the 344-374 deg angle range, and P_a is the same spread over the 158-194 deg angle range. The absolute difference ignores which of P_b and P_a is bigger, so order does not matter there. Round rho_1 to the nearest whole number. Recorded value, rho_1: 17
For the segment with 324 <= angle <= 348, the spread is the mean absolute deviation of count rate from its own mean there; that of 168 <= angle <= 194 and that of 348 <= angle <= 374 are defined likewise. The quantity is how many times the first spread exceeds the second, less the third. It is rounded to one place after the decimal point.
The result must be -2.0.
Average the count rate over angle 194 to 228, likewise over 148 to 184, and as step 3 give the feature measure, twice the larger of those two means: 725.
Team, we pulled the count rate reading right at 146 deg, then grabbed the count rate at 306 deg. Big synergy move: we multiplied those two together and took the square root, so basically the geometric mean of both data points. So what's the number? 357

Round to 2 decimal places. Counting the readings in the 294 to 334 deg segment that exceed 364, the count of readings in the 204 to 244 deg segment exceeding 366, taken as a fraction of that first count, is 0.00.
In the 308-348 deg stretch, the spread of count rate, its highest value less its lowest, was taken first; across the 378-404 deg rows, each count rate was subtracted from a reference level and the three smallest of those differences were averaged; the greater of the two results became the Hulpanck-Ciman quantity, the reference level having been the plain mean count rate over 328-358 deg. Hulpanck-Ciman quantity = 26.9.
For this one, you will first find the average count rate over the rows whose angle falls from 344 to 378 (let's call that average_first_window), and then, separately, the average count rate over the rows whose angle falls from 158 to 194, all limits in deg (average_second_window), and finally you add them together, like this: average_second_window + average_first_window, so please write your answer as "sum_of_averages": 742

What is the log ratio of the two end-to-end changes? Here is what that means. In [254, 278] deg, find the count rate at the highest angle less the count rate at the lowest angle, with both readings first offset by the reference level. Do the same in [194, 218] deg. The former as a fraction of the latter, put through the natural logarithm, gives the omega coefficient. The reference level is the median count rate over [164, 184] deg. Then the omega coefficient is -2.4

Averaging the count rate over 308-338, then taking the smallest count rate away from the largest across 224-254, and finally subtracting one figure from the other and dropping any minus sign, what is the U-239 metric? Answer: 294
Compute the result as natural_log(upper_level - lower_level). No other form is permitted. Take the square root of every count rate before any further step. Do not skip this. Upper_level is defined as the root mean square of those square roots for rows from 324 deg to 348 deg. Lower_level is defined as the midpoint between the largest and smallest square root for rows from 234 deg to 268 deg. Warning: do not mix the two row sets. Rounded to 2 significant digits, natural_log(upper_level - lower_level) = 0.14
